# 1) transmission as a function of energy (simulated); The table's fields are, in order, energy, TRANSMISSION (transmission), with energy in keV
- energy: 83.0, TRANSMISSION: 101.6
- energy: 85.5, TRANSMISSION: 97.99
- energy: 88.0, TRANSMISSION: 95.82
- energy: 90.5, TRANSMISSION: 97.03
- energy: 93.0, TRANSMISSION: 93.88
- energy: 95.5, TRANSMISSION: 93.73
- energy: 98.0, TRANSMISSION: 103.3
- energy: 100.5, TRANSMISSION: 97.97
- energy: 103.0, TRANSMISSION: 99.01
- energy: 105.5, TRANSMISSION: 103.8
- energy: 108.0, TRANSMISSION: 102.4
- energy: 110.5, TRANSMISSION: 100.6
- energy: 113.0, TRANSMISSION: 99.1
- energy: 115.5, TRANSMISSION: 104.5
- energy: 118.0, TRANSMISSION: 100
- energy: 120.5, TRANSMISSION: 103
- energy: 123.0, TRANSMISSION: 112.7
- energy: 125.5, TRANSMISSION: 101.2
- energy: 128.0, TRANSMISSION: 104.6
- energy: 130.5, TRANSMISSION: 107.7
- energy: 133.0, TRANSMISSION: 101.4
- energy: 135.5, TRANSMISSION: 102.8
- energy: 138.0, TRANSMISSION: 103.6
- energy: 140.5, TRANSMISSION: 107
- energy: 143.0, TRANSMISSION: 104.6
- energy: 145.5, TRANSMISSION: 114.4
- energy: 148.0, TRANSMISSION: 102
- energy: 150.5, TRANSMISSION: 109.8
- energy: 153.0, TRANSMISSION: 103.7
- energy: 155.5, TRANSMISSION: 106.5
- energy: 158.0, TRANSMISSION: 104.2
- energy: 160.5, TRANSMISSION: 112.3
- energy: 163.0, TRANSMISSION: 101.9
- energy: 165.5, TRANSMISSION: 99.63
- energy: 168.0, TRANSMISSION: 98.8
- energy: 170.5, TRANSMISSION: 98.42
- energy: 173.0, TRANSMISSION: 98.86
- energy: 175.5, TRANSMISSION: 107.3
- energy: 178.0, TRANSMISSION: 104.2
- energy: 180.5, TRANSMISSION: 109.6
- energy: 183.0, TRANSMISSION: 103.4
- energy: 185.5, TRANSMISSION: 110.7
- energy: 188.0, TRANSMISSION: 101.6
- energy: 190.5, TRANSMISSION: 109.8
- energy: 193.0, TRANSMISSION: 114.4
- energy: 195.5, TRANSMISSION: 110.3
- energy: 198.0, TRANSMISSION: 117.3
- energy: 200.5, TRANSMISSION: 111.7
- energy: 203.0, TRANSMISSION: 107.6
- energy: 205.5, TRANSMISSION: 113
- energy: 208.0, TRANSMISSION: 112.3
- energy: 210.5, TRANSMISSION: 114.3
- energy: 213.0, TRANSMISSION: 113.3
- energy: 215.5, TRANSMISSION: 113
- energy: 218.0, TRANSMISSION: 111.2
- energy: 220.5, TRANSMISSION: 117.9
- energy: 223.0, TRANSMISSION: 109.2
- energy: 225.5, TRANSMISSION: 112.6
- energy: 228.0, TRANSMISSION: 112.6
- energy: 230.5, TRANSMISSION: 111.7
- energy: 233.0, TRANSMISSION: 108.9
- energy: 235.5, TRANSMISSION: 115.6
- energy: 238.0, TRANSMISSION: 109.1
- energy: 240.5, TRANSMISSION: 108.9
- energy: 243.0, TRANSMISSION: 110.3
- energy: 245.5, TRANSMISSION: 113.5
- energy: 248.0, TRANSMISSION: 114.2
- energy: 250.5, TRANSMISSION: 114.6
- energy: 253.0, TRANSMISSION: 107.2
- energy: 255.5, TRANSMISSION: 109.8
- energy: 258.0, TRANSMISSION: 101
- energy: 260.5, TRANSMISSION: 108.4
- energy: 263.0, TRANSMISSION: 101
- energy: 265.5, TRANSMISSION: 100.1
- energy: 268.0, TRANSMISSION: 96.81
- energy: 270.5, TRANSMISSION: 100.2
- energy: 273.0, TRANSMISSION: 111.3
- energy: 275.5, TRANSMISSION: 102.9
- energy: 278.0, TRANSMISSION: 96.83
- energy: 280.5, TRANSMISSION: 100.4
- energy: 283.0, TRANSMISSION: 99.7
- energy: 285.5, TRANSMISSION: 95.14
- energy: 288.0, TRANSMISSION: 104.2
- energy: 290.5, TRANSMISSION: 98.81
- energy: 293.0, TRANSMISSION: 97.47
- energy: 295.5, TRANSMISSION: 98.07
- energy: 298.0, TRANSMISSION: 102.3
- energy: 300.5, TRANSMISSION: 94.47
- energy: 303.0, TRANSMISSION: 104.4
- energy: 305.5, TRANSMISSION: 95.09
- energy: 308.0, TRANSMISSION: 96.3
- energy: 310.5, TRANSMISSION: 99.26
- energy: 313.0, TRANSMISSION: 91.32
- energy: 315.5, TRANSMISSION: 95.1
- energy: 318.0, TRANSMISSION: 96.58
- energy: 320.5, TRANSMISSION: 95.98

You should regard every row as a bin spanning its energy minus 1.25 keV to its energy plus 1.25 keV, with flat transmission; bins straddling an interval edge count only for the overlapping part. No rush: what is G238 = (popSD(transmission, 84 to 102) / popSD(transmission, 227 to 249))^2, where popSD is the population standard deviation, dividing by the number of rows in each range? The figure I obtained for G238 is 1.6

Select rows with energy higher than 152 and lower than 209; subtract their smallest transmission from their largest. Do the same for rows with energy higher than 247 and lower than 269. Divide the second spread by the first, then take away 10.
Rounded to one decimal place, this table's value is -9.1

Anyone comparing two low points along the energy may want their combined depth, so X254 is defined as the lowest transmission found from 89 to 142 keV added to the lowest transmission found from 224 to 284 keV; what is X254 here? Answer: 191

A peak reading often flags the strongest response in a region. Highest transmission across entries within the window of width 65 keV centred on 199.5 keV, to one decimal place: 117.9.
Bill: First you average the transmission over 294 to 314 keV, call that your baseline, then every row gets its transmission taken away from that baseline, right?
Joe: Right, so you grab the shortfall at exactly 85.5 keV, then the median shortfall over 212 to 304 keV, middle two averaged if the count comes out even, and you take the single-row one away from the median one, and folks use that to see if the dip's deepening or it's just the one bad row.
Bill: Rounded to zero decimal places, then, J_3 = -10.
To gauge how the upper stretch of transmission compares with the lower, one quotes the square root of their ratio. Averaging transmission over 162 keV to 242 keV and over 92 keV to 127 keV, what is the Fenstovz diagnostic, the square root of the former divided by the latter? 1.04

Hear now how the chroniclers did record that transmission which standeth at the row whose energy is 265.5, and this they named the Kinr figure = 100.1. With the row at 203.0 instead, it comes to 107.6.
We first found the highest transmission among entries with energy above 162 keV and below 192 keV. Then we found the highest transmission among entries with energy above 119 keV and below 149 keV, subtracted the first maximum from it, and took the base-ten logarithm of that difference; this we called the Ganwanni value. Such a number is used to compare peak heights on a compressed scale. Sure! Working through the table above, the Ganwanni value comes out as 0.57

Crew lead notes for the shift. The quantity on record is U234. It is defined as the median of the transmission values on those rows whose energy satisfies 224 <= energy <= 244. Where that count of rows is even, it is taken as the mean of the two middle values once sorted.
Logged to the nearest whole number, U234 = 111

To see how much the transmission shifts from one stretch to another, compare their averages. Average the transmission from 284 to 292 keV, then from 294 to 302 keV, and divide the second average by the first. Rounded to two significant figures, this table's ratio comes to 0.99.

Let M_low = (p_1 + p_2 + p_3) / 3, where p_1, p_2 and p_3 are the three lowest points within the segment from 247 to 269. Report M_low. 99.3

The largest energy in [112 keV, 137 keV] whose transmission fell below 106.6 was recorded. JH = 135.5 keV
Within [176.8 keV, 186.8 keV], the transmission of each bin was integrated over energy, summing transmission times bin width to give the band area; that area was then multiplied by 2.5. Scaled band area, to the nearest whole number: 2674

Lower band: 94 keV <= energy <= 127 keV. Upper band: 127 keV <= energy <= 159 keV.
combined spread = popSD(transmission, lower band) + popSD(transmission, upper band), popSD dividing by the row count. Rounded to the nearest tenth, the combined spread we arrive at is 7.7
